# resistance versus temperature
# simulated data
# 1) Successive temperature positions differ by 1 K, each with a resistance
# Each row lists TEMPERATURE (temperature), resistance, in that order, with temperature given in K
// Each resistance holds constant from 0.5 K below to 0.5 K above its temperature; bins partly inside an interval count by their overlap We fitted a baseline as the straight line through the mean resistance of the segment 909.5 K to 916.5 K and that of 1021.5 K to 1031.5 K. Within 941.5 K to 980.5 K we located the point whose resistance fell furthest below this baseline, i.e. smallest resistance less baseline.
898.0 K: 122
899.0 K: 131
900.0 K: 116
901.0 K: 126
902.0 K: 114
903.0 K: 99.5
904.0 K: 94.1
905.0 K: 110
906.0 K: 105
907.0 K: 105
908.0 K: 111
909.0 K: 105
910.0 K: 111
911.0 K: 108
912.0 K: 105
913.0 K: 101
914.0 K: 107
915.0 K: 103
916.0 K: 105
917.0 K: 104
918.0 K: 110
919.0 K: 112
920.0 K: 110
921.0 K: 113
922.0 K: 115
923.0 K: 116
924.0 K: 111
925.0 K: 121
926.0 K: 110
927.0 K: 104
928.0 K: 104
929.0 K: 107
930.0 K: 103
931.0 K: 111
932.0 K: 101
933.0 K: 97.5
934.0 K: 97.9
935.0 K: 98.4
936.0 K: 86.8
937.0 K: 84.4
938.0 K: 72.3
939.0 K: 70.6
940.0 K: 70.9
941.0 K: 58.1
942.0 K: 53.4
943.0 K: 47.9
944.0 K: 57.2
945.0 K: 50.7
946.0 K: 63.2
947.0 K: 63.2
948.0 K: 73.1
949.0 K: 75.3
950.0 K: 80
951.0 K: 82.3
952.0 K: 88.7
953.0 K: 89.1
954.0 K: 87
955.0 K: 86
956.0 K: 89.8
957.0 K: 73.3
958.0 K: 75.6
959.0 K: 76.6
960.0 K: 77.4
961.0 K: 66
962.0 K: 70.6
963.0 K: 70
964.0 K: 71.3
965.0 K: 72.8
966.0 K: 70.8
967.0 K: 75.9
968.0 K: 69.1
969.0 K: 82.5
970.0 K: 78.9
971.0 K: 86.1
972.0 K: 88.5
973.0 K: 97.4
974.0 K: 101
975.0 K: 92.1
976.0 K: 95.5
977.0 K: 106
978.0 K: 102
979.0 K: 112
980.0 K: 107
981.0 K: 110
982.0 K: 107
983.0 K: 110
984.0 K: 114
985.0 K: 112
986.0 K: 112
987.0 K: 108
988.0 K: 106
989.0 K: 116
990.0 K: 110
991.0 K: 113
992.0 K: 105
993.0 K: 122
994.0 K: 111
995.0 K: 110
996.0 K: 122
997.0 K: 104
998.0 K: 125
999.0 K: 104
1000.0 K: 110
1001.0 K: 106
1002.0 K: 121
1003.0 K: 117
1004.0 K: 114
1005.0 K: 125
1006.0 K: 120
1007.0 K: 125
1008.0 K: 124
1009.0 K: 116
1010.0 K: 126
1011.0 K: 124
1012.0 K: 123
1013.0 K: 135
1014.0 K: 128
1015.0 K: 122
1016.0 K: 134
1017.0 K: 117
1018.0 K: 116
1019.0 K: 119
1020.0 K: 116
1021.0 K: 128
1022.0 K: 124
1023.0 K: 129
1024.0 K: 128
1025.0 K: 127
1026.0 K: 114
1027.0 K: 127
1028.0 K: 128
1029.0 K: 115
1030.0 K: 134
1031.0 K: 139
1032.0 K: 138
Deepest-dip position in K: 943.0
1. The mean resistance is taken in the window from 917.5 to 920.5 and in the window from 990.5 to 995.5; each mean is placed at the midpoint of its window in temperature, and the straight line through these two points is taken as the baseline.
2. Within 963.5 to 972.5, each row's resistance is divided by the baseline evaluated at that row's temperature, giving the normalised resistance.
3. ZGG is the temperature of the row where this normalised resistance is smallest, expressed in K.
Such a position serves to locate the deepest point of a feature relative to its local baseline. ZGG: 968.0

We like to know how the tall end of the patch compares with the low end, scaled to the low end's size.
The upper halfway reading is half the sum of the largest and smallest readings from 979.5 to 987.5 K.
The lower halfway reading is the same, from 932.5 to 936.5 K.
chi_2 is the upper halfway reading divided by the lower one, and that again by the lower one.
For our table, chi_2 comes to 0.013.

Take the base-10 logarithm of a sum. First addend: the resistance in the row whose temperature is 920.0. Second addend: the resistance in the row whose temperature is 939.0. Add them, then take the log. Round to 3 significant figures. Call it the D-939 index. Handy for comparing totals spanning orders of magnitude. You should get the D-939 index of 2.26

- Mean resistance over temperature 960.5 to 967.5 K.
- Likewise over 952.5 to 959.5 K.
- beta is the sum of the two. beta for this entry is 154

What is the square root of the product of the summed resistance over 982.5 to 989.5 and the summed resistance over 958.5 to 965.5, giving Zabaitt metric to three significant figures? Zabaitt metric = 627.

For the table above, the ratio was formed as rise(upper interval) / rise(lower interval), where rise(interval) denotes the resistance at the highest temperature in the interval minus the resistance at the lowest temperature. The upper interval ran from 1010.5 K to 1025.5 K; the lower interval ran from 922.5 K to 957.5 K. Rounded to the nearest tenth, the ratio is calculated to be -0.1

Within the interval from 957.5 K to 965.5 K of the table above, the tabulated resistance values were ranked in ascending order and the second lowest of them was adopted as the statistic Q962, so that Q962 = 70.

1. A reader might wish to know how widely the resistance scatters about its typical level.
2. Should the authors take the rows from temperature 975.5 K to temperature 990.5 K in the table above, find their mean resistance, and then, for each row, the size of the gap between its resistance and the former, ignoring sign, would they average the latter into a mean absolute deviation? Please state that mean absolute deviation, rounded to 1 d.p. 3.7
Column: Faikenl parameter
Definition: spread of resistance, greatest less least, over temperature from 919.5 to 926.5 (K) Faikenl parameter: 11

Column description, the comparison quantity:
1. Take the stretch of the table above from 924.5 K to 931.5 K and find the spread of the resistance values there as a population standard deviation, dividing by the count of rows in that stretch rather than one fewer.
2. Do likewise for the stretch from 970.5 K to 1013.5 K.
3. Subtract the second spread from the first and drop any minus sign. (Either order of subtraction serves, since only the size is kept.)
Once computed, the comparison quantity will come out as 4.7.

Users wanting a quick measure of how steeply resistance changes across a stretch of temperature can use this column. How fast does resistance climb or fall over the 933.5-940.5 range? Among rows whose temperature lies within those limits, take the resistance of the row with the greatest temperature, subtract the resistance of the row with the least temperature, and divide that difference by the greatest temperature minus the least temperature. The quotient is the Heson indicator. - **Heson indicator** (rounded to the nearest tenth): -4.5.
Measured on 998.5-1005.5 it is 3.5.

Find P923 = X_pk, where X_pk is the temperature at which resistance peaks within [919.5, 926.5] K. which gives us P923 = 925.0 K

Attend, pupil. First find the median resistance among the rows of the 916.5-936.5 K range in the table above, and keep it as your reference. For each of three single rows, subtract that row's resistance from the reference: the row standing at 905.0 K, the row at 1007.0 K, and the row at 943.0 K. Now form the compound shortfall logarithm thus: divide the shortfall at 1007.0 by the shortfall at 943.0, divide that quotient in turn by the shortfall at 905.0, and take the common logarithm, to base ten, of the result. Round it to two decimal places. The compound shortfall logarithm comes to -0.74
